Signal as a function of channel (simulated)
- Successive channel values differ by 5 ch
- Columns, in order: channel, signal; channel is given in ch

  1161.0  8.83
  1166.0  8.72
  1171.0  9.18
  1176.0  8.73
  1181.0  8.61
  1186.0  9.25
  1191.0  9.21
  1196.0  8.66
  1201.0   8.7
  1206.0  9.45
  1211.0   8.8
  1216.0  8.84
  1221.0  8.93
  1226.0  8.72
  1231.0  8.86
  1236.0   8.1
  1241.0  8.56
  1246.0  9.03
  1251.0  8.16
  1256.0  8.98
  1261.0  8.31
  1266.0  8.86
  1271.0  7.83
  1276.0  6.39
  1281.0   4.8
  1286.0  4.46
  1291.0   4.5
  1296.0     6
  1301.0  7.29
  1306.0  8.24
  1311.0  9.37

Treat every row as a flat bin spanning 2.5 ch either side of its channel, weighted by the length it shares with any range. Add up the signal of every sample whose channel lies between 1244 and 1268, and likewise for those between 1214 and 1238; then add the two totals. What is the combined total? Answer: 87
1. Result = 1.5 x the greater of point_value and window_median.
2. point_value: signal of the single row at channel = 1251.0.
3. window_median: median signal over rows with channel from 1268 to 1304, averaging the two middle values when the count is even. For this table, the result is 12.2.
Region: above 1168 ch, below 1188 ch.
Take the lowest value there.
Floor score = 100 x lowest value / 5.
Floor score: 172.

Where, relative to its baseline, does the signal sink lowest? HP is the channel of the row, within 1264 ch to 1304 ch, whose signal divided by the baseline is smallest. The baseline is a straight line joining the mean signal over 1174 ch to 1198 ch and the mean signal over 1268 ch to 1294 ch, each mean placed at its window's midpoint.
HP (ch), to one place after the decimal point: 1286.0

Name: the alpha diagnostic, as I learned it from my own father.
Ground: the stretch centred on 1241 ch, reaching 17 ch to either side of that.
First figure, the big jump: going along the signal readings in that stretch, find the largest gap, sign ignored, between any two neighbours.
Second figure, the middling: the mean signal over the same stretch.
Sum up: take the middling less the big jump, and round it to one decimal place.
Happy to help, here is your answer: 7.8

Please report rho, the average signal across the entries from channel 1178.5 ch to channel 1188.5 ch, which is 8.93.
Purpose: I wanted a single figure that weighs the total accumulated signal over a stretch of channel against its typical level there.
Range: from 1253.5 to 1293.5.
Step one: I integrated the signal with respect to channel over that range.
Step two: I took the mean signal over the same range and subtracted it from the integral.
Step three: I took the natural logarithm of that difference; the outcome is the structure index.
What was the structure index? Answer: 5.58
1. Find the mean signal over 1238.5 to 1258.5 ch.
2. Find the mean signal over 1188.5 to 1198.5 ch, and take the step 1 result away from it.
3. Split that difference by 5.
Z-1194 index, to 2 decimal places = 0.05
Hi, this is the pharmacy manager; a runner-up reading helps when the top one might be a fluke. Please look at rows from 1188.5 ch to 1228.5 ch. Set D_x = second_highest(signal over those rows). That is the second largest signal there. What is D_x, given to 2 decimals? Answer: 9.21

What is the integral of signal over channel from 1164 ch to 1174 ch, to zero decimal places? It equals 90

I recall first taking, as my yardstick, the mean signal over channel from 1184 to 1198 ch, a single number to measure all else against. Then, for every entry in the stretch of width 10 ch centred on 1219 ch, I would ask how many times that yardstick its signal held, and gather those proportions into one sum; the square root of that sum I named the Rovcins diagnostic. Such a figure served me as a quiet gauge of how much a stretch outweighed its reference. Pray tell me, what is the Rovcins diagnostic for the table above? 1.40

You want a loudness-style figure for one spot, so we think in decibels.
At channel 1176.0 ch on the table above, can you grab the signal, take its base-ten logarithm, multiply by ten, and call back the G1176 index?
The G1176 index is 9.41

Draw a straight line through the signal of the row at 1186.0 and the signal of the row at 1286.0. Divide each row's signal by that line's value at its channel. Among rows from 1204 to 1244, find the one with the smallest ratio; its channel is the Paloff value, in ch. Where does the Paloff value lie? 1211.0 ch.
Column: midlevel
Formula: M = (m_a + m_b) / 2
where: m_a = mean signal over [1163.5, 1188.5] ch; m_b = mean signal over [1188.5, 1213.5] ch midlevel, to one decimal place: 8.9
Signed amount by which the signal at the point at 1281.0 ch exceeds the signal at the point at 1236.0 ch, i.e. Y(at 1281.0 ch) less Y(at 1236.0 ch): -3.3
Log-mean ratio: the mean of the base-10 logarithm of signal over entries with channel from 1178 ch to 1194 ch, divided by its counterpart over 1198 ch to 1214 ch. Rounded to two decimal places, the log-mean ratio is 1.00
